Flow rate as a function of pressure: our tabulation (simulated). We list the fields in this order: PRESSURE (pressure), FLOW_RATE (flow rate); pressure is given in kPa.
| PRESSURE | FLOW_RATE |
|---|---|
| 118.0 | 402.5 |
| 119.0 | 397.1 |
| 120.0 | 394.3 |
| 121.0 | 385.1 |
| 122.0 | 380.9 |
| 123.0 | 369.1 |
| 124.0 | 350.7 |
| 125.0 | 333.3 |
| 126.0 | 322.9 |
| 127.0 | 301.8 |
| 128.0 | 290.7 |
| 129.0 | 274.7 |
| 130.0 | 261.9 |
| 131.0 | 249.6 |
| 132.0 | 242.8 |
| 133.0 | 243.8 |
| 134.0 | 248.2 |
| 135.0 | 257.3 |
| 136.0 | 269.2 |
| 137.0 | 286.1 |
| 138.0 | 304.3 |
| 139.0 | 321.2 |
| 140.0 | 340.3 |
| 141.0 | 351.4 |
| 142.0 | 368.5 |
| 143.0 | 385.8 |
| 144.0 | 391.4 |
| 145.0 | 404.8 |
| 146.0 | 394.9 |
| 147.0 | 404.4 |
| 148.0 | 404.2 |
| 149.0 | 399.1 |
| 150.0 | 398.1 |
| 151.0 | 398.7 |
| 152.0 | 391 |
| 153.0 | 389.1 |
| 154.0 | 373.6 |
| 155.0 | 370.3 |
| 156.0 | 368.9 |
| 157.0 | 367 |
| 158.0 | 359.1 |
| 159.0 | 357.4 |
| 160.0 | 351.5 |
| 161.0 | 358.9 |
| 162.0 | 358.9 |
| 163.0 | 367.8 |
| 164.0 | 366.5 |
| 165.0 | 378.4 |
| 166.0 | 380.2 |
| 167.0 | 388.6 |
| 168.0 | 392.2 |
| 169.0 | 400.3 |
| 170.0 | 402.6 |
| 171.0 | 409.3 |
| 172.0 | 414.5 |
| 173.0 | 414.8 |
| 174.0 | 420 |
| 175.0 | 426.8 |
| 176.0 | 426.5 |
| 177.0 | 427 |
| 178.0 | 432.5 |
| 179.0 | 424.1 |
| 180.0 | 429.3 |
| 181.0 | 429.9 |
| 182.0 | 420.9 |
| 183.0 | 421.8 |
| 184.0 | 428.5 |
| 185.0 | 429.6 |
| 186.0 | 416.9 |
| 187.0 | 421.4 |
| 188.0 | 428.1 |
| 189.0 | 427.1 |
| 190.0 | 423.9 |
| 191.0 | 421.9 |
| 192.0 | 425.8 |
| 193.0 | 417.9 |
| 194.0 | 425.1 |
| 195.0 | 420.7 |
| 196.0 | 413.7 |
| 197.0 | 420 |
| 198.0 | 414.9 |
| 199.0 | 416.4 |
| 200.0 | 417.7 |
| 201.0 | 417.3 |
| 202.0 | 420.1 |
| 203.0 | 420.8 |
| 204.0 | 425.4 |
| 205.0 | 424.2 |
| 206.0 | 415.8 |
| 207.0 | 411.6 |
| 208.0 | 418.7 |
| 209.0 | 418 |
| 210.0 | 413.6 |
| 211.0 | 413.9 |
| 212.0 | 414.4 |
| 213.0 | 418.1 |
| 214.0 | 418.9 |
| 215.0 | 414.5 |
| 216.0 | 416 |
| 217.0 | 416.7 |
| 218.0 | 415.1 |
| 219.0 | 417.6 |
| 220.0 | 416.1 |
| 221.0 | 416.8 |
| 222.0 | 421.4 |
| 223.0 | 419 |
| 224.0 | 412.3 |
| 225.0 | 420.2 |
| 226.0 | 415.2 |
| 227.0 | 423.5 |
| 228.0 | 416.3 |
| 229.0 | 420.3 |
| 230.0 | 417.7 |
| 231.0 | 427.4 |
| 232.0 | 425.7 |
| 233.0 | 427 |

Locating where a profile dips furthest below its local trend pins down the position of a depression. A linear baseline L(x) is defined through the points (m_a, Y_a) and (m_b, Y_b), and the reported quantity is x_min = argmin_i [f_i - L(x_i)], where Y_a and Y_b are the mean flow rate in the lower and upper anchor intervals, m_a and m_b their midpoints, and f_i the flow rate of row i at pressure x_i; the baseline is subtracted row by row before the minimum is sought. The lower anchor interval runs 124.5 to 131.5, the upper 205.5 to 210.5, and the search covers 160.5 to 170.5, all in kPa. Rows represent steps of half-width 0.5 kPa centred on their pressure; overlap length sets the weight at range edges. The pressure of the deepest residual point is 162.0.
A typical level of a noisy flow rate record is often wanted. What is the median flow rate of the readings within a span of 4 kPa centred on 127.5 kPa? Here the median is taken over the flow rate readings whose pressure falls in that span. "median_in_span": 296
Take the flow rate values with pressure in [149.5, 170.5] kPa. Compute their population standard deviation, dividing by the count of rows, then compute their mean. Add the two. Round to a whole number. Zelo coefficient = 393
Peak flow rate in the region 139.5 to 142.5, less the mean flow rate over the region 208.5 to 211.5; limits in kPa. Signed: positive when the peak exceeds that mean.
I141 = -47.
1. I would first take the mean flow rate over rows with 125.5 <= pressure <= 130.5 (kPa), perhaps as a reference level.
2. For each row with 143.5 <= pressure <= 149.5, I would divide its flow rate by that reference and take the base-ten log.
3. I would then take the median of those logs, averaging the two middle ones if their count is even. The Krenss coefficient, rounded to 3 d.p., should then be 0.141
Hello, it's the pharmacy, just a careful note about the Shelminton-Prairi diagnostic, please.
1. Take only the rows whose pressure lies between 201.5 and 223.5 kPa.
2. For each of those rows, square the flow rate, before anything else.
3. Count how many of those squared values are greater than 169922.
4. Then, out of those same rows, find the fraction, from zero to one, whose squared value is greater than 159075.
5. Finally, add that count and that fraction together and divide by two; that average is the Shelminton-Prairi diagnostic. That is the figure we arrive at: 11.0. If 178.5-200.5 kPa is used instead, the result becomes 11.5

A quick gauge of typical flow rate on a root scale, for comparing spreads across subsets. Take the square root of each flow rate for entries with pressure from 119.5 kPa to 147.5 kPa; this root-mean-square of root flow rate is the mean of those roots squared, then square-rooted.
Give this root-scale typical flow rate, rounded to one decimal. 18.1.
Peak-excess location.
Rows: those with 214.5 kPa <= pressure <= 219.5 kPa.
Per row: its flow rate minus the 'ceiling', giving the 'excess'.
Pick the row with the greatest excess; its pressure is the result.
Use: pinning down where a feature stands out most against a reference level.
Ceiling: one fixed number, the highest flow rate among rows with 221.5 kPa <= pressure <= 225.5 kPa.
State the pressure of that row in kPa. 219.0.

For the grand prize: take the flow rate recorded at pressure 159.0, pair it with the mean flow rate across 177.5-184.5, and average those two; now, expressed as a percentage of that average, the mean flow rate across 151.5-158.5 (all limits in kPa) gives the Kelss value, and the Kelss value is 95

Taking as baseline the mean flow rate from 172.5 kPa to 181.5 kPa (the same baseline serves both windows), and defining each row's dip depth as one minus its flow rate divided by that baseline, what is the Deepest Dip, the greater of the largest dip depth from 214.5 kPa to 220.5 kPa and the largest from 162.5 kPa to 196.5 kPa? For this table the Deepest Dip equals 0.14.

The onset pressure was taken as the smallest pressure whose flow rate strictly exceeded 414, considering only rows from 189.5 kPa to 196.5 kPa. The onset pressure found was 190.0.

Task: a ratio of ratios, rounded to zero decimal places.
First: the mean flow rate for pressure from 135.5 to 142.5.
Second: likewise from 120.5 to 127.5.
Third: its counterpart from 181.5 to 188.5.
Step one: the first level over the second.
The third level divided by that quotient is 462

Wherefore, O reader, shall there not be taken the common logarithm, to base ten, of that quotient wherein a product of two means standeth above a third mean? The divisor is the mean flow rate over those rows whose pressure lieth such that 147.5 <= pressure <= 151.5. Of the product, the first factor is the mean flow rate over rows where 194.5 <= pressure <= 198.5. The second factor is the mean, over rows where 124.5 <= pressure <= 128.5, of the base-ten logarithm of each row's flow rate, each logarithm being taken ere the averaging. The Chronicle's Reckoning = 0.415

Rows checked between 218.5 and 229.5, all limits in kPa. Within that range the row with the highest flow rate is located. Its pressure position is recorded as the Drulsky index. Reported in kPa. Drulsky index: 227.0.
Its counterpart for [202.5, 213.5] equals 204.0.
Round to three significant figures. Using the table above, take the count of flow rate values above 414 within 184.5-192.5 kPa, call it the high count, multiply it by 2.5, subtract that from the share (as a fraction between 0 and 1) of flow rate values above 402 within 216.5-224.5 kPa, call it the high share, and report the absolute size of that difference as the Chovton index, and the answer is 19.0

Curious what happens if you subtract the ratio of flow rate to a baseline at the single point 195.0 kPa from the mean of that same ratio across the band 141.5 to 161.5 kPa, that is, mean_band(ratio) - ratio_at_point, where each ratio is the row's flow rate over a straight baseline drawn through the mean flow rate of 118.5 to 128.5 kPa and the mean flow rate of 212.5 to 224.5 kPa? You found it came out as -0.021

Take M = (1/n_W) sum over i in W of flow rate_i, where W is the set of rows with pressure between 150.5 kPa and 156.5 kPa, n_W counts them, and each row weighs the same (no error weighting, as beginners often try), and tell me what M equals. 382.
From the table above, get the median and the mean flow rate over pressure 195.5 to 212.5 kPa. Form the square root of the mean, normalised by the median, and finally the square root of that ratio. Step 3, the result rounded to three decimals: 0.221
